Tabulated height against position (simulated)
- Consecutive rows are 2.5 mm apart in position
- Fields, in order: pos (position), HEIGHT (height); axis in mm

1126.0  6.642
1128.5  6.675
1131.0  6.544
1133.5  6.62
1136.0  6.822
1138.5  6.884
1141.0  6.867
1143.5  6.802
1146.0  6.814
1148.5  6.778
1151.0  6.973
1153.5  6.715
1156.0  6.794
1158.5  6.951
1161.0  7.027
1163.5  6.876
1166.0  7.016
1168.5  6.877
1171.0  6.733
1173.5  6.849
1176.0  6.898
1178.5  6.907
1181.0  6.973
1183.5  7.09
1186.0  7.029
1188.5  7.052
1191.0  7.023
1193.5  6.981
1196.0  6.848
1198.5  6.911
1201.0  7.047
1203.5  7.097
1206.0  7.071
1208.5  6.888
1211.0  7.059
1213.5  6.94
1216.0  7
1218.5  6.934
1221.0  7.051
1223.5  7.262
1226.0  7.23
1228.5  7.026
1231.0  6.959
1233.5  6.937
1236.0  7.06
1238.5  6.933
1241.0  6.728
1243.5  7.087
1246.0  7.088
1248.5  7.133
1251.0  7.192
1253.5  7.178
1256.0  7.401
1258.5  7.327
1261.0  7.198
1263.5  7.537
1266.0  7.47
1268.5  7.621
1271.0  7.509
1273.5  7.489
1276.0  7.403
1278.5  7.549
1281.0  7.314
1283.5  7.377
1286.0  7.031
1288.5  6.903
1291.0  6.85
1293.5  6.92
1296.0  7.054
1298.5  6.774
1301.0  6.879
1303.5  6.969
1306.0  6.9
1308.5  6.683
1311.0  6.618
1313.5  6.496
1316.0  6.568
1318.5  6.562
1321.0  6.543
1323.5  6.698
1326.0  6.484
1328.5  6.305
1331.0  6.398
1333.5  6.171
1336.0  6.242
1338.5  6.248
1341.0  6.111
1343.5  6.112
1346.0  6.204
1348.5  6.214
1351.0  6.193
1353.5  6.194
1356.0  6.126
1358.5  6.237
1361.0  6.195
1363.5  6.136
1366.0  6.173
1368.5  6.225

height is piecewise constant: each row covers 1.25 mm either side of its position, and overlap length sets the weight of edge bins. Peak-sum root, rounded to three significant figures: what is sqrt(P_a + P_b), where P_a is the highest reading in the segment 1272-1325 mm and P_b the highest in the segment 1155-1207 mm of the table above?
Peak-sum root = 3.83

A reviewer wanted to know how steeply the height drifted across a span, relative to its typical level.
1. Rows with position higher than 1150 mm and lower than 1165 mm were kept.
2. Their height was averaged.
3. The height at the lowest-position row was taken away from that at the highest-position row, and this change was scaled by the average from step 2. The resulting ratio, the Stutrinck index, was -0.01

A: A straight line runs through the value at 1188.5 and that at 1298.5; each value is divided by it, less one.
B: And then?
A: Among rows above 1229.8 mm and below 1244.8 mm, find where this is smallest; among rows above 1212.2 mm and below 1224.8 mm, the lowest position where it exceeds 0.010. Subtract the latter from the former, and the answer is 20.0 mm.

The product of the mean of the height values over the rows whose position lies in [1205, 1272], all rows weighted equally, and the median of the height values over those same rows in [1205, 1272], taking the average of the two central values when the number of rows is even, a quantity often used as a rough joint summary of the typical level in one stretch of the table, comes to 50.6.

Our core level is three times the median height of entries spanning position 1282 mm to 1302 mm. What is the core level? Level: 20.7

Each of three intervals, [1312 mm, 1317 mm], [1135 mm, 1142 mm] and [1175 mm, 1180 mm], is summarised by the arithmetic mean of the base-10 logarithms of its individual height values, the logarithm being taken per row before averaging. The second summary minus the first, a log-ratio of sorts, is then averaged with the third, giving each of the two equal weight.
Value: 0.430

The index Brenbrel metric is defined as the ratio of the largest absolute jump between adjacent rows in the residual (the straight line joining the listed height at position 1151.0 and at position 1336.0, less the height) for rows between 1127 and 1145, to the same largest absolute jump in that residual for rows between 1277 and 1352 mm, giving 0.63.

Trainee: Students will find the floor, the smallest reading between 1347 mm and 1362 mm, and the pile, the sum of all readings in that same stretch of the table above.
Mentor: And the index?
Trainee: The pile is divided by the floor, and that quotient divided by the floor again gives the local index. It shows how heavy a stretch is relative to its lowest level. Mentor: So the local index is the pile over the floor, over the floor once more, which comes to 0.99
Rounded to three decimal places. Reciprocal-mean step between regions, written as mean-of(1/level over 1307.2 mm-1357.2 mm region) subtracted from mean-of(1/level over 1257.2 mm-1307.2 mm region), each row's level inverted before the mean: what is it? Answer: -0.018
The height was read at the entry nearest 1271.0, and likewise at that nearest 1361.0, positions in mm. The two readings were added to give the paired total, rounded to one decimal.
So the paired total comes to 13.7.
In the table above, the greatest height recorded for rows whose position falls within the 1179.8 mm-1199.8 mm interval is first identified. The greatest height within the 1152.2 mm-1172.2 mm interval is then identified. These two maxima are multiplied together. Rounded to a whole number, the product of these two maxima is 50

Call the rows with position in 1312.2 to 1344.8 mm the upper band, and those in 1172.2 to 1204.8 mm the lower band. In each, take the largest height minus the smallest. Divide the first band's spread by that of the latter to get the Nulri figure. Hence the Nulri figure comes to 2.4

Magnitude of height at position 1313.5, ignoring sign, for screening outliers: 6.5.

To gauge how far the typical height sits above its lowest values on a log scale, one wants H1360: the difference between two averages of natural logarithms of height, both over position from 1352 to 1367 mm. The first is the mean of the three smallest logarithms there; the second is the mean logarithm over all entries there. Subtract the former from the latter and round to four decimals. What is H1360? 0.0052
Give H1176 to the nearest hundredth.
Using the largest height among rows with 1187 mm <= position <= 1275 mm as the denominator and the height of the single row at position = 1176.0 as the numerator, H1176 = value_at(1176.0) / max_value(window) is 0.91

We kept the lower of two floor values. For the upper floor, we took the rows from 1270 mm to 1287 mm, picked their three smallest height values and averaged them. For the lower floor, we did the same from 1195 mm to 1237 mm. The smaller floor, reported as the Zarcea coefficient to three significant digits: 6.88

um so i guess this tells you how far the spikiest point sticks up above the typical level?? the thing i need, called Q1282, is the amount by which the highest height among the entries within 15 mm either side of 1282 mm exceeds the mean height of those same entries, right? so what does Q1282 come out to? 0.37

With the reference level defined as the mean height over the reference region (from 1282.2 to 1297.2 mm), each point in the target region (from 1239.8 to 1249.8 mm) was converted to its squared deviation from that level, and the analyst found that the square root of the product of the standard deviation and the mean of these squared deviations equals 0.03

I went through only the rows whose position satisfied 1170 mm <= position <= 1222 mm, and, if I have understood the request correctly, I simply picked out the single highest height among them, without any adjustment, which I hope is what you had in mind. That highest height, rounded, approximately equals 7.097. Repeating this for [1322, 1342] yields 6.698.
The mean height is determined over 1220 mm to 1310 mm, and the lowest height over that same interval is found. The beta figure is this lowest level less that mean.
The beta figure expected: -0.46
